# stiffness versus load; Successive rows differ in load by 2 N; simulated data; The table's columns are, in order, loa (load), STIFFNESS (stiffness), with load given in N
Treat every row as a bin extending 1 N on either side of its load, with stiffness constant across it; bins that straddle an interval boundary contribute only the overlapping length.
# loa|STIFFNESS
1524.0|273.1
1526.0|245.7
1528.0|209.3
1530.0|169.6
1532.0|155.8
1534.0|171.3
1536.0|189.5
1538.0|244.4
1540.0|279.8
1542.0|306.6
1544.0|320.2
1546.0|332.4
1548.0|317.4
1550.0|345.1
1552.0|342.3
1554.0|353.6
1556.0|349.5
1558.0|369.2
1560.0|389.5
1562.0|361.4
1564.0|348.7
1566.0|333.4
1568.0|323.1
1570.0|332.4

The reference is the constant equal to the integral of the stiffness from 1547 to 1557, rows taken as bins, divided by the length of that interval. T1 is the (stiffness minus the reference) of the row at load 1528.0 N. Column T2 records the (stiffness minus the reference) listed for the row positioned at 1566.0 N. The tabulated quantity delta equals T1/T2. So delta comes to 16.2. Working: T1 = -132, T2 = -8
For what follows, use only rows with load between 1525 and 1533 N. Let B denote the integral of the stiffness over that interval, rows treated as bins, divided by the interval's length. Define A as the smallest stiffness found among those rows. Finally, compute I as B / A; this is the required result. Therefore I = 1.25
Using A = 155.8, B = 195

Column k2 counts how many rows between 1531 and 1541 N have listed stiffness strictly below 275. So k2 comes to 4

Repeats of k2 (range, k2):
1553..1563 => 0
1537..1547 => 1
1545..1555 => 0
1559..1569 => 0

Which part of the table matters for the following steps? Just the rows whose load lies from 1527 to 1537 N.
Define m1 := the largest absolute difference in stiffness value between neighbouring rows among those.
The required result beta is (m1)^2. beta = 1576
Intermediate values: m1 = 40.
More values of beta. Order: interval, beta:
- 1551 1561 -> 412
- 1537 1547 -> 1253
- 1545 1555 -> 767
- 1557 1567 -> 790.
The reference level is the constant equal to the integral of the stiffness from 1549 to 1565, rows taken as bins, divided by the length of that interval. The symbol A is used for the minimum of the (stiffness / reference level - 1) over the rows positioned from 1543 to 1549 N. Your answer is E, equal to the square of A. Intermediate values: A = -0.11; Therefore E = 0.013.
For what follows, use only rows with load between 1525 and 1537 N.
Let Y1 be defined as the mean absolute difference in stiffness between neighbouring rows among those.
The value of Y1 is 25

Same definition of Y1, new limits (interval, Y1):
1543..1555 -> 14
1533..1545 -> 30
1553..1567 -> 17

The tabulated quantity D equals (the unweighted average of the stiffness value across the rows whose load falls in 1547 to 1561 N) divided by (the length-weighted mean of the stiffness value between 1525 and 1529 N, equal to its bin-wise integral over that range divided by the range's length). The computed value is 1.55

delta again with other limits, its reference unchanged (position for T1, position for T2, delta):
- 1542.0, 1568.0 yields 1.9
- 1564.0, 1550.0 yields 2.0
